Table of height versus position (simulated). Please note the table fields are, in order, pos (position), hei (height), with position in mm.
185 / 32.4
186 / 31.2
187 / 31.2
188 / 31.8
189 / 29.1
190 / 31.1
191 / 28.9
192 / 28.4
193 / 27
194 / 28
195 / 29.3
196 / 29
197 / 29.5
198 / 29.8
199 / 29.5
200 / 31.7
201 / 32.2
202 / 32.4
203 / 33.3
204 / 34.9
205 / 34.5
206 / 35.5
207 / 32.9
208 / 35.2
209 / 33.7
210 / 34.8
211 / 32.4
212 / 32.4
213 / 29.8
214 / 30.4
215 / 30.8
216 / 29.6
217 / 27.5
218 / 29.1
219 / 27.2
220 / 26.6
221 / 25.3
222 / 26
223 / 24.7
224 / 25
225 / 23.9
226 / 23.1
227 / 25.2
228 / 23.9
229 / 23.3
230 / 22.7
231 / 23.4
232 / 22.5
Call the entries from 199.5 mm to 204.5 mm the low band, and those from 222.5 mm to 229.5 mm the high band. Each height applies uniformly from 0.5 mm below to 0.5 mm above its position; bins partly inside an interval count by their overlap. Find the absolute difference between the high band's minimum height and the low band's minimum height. 9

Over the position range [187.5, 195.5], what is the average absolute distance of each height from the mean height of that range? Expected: 1.15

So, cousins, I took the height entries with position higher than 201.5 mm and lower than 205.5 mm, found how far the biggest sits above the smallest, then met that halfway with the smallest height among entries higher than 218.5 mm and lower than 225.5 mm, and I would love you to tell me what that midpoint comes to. 13.20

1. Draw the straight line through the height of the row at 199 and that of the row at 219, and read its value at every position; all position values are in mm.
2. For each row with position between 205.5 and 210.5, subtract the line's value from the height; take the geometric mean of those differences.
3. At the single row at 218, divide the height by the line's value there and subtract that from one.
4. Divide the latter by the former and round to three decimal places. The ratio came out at -0.011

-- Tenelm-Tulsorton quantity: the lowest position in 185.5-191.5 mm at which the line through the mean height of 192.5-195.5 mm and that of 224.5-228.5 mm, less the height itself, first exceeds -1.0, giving 189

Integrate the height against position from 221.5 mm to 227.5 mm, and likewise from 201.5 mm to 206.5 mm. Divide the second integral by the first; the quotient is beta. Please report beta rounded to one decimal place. 1.2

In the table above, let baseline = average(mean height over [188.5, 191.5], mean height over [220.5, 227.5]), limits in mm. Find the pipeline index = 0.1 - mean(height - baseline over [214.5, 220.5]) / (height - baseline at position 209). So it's 0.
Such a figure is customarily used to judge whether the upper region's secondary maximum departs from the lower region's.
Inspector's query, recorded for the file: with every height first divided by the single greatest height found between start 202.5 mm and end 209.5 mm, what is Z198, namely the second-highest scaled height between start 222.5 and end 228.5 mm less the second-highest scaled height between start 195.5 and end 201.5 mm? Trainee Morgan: -0.19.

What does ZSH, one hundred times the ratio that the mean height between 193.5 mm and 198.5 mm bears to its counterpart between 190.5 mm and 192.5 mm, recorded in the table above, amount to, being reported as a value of 102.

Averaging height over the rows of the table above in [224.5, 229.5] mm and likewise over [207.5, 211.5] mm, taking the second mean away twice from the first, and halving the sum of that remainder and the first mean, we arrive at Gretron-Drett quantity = -10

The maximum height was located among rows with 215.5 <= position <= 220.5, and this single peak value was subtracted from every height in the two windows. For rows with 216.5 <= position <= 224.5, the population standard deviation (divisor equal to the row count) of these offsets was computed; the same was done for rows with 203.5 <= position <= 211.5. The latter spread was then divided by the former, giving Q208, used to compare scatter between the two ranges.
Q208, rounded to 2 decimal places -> 0.76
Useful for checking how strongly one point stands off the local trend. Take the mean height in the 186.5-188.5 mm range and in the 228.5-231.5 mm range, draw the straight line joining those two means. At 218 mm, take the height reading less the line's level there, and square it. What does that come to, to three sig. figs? 13.0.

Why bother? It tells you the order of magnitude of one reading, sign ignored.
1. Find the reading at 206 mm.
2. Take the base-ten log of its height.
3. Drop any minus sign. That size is 1.550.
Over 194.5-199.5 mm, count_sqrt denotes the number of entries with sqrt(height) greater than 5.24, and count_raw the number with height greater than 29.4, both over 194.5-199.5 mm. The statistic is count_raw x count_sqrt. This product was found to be 15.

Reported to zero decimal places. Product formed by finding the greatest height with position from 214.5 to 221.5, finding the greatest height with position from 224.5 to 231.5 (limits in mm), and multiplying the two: 776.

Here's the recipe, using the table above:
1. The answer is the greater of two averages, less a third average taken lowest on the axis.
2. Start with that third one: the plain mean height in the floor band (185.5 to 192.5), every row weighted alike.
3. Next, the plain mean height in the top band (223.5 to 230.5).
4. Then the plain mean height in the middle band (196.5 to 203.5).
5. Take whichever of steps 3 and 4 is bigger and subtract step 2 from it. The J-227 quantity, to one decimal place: 1.0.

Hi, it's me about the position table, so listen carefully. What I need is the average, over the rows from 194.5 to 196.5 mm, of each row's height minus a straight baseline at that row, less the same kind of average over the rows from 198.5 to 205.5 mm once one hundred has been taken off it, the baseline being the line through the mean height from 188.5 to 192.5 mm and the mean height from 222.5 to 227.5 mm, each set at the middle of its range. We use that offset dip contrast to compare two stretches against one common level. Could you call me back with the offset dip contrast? 96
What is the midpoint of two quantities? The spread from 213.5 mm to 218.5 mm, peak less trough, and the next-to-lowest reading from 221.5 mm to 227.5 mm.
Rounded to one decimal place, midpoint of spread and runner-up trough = 13.6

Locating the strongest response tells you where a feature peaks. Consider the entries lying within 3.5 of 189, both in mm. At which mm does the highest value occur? 188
